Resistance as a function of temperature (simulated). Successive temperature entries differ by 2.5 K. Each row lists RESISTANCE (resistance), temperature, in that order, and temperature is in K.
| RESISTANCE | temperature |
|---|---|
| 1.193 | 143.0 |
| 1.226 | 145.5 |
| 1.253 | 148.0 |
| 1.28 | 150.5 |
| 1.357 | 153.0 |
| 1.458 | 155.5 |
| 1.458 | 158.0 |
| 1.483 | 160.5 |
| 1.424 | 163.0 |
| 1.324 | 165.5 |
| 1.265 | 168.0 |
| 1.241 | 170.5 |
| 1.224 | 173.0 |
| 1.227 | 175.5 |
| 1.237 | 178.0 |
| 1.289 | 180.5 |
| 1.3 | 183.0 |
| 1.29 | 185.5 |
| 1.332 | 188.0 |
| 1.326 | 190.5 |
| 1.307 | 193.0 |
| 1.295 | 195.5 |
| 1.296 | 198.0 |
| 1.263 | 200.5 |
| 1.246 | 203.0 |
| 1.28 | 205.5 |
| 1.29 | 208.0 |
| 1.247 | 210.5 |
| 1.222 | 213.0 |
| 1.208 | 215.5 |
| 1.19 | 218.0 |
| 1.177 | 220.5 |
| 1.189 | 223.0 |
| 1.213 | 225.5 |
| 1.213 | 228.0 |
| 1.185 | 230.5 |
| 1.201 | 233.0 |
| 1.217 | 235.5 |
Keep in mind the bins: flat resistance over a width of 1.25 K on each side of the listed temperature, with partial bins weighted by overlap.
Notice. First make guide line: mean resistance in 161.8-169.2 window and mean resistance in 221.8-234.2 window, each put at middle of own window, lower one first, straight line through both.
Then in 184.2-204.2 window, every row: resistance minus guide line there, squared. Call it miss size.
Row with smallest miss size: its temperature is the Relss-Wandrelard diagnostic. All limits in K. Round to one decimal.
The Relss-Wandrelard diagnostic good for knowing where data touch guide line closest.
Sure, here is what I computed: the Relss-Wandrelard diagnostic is 200.5 K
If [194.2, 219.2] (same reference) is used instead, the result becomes 200.5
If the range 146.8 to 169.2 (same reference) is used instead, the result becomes 153.0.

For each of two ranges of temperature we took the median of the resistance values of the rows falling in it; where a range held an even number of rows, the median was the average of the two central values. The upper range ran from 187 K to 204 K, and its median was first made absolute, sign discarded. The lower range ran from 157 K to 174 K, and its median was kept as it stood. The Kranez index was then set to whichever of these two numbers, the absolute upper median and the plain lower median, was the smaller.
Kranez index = 1.30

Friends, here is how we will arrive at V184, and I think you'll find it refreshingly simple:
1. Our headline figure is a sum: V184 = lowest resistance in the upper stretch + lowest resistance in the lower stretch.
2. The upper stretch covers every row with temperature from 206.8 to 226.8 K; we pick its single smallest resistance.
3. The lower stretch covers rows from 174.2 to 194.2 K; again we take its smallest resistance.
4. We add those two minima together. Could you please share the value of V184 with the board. 2.40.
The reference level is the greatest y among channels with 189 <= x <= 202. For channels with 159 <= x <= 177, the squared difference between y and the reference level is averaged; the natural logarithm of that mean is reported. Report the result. -4.7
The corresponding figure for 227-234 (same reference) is -4.1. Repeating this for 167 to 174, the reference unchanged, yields -4.9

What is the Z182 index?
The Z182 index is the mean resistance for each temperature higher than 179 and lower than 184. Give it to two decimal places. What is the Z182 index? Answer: 1.29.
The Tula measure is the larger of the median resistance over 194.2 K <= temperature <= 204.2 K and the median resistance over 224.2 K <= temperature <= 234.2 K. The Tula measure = 1.28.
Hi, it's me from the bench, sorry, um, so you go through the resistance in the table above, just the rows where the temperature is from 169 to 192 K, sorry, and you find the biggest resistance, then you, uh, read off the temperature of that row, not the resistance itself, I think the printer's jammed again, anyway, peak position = 188.0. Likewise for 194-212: 198.0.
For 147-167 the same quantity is 160.5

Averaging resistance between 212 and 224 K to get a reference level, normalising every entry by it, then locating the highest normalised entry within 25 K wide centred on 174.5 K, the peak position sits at 163.0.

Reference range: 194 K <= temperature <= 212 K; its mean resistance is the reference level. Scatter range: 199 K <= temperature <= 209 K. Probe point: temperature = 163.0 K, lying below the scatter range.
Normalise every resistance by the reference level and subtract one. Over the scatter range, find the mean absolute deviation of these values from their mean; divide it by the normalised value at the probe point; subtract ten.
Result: -9.9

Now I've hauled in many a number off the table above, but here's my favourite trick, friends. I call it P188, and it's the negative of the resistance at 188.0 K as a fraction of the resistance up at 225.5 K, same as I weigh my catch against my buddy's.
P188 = -1.10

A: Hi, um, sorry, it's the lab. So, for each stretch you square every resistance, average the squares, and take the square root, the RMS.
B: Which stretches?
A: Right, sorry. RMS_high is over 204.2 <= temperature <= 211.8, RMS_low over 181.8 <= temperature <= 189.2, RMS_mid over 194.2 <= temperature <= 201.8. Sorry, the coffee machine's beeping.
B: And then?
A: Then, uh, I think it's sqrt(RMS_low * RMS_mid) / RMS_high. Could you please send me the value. 1.02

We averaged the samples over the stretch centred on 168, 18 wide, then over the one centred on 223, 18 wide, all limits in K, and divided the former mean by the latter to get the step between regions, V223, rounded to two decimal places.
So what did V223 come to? 1.10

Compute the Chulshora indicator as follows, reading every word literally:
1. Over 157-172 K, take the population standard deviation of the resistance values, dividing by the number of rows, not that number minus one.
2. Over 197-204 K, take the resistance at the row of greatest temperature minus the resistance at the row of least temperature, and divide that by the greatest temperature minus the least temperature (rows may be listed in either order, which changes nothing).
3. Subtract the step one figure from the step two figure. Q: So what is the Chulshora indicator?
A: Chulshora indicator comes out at -0.10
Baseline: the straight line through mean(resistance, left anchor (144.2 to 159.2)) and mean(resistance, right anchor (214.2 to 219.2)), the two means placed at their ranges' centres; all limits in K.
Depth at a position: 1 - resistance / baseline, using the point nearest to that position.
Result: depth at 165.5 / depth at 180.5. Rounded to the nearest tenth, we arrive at 1.2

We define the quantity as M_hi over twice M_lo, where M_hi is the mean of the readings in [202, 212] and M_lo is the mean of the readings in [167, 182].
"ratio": 0.507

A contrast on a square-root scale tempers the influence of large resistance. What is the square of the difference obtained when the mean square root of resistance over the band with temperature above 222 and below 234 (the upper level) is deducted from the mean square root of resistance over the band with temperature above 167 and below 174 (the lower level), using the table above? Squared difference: 0.000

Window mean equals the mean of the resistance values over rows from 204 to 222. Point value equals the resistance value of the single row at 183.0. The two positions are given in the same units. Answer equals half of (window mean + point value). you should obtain 1.27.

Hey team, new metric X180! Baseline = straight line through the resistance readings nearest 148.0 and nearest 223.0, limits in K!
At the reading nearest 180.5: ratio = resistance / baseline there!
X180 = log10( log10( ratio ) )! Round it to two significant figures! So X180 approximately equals -1.7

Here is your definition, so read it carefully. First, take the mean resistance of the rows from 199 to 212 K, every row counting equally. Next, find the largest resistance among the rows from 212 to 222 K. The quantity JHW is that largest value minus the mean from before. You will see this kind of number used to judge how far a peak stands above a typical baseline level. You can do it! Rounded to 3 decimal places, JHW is -0.043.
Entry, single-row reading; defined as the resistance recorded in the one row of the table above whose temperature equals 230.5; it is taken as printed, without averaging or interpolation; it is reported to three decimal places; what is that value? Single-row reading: 1.185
